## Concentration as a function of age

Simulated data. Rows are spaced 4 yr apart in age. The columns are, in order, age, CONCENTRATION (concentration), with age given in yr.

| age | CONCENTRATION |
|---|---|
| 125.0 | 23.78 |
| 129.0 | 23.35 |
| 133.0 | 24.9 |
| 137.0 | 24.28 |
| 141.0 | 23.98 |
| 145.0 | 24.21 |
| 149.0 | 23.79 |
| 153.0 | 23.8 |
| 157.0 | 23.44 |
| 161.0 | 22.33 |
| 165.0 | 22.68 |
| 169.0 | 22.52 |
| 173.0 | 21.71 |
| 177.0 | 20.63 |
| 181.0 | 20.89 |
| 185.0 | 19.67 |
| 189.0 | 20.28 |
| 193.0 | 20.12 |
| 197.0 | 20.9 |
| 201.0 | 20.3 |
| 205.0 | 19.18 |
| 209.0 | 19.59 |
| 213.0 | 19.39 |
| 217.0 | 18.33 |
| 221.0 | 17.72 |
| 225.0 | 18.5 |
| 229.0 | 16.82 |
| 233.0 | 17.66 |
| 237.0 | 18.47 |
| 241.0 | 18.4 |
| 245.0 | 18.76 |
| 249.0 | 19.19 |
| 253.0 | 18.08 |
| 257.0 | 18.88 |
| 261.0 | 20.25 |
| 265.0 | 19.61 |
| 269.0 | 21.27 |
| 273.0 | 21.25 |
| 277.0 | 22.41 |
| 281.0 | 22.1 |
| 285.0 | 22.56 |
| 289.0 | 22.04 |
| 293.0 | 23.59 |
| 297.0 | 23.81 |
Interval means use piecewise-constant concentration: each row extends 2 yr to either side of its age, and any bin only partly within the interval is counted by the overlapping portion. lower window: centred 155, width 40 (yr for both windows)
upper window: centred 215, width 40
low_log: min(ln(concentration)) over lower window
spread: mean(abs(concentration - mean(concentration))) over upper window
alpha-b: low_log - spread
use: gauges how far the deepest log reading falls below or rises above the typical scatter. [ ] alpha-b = 2.04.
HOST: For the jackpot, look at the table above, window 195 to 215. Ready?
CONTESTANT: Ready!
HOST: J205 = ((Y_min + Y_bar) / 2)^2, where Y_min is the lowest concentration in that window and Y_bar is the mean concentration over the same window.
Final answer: 381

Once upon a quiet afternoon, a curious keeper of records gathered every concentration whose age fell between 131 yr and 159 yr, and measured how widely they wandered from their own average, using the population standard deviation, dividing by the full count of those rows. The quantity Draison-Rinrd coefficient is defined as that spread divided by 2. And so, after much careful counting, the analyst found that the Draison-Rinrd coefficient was 0.22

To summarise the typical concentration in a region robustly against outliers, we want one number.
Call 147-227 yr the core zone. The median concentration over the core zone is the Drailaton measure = 20.5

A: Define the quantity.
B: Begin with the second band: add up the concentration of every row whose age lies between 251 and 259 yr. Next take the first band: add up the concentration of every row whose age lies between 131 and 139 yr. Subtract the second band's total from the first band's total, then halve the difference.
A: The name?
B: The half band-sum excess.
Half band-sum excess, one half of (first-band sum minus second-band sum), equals 6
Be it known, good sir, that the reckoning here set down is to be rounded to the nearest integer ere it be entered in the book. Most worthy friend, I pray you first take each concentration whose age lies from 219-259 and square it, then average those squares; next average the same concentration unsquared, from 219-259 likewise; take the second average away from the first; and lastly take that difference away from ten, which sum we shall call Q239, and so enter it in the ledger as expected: -305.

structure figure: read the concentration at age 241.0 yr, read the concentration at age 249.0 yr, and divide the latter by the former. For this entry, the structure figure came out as 1.04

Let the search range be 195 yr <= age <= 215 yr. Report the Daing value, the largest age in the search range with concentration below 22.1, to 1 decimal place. 213.0 yr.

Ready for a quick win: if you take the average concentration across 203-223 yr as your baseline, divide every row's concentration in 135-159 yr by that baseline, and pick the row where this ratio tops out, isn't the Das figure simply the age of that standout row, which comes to 137.0 yr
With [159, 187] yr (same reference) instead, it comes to 165.0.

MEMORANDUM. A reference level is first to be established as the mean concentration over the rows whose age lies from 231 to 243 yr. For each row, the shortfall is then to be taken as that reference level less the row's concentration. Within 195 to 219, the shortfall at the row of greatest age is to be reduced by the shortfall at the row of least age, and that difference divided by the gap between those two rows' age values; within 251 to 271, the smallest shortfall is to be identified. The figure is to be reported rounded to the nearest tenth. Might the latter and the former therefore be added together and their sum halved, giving -1.5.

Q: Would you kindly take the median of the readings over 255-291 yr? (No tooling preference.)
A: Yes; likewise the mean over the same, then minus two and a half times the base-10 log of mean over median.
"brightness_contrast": 0.006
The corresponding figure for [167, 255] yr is -0.007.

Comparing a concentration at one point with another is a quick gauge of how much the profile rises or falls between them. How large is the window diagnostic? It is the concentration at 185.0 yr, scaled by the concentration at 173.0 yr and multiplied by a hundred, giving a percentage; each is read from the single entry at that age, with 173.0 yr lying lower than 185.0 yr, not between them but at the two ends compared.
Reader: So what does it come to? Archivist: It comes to 91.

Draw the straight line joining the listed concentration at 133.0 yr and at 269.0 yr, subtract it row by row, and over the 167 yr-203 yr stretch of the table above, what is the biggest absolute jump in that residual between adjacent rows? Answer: 1.11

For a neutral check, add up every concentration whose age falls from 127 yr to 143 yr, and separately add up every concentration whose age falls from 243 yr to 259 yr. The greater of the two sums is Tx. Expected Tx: 97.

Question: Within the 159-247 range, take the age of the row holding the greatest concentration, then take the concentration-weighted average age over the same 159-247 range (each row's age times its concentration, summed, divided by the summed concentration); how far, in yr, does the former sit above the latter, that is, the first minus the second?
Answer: -36.2 yr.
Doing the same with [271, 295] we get 9.8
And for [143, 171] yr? -11.8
